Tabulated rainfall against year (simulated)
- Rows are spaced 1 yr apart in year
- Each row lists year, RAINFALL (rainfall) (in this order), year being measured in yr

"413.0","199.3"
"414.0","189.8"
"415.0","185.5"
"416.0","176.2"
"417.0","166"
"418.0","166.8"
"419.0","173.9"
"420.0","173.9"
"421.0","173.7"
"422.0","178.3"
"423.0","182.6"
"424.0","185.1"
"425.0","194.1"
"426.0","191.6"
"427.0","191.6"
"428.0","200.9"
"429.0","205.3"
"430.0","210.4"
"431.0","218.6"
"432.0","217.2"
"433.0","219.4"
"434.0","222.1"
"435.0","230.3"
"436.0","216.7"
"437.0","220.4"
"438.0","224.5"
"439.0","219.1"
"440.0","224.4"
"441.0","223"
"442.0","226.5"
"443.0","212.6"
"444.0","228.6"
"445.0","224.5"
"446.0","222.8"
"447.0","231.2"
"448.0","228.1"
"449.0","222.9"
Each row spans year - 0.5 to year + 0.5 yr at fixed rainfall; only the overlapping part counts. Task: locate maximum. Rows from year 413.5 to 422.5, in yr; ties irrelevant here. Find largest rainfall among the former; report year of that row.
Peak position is 414.0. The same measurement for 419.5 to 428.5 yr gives 428.0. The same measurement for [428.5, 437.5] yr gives 435.0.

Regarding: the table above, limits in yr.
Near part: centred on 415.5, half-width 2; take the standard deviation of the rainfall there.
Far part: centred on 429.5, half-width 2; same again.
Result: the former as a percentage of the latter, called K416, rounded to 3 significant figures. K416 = 139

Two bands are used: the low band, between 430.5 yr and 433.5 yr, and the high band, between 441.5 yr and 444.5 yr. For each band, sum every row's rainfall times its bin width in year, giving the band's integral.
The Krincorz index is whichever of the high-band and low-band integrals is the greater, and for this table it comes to 668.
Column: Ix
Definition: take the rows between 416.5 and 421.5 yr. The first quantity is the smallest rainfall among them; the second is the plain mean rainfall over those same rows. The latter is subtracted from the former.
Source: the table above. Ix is -4.9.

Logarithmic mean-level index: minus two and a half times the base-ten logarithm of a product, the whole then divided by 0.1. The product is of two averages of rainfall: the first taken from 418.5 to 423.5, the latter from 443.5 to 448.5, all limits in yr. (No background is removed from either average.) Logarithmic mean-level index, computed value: -115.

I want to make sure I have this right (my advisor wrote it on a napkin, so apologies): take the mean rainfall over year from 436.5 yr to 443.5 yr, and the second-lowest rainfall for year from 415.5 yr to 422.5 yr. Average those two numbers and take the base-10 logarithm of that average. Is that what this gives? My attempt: 2.29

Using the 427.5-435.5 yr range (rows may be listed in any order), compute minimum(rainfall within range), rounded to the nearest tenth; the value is 200.9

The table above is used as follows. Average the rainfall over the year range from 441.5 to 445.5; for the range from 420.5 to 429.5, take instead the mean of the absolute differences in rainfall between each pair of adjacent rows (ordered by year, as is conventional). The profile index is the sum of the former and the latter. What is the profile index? 227.6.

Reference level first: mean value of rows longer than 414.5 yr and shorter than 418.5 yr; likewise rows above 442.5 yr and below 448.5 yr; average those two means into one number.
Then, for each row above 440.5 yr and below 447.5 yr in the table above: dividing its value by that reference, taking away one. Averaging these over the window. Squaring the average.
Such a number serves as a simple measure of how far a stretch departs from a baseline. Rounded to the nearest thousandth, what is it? 0.016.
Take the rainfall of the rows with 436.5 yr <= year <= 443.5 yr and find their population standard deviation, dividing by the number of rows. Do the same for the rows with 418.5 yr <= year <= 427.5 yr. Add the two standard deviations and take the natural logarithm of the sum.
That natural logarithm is 2.50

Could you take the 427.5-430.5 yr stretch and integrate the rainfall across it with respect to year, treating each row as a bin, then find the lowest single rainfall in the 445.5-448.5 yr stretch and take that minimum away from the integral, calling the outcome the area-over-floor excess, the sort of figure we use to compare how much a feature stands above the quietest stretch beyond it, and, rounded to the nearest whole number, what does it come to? 394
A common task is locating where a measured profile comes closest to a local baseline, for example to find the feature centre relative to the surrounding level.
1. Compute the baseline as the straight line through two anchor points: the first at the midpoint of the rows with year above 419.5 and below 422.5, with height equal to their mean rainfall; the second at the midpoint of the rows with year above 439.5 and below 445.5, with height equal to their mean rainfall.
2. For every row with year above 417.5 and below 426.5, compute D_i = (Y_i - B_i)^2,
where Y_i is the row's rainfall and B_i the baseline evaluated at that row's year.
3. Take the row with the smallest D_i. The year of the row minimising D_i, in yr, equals 422.0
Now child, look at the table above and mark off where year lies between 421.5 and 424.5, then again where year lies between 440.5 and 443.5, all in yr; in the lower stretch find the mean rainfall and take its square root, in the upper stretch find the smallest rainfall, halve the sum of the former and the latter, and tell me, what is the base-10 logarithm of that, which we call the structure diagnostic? 2.05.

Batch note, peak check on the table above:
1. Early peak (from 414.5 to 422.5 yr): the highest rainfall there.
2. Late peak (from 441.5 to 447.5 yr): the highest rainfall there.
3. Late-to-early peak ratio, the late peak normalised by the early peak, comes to 1.25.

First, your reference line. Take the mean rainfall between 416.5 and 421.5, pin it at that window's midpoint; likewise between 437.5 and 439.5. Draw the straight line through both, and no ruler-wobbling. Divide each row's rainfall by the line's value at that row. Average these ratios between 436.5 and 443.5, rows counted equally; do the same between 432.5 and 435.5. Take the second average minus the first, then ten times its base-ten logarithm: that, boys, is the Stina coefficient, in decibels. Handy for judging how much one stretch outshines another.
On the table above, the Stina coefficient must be -10.8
